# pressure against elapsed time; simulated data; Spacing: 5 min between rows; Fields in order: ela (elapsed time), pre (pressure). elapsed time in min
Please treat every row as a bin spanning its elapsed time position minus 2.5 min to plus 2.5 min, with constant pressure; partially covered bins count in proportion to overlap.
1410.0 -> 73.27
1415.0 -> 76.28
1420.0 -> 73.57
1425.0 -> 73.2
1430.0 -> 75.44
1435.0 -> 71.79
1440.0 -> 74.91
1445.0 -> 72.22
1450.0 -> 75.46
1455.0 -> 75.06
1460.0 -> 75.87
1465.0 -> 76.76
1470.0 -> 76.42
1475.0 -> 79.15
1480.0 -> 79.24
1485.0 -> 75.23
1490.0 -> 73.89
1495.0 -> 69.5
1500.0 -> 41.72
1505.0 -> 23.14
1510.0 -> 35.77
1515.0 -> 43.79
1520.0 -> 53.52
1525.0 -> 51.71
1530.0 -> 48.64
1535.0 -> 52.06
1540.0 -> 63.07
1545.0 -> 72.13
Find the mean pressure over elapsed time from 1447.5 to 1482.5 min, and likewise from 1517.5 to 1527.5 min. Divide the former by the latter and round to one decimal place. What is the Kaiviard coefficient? 1.5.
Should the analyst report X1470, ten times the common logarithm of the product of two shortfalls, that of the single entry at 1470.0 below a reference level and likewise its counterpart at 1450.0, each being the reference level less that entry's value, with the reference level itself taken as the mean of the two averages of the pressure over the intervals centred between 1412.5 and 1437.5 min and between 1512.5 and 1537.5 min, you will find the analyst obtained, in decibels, 22.9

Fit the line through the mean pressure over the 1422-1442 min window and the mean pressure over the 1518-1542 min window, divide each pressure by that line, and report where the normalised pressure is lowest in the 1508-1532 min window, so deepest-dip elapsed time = 1510.0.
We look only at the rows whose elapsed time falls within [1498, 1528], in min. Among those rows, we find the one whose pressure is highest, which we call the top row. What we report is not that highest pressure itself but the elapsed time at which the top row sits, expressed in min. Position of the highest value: 1520.0 min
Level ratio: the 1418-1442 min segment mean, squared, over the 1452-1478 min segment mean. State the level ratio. 71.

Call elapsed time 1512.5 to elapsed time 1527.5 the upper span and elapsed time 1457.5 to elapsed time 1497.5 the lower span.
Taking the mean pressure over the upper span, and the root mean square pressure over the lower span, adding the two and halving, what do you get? 62.7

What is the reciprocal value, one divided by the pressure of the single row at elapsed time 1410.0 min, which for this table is 0.0136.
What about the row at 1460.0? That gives 0.0132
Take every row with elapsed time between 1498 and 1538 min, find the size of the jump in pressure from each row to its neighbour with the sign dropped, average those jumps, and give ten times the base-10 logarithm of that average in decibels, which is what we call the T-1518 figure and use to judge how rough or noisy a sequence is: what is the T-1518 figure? 9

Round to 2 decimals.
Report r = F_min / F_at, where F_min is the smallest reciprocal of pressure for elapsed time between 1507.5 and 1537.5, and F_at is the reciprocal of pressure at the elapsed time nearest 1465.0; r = 1.43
